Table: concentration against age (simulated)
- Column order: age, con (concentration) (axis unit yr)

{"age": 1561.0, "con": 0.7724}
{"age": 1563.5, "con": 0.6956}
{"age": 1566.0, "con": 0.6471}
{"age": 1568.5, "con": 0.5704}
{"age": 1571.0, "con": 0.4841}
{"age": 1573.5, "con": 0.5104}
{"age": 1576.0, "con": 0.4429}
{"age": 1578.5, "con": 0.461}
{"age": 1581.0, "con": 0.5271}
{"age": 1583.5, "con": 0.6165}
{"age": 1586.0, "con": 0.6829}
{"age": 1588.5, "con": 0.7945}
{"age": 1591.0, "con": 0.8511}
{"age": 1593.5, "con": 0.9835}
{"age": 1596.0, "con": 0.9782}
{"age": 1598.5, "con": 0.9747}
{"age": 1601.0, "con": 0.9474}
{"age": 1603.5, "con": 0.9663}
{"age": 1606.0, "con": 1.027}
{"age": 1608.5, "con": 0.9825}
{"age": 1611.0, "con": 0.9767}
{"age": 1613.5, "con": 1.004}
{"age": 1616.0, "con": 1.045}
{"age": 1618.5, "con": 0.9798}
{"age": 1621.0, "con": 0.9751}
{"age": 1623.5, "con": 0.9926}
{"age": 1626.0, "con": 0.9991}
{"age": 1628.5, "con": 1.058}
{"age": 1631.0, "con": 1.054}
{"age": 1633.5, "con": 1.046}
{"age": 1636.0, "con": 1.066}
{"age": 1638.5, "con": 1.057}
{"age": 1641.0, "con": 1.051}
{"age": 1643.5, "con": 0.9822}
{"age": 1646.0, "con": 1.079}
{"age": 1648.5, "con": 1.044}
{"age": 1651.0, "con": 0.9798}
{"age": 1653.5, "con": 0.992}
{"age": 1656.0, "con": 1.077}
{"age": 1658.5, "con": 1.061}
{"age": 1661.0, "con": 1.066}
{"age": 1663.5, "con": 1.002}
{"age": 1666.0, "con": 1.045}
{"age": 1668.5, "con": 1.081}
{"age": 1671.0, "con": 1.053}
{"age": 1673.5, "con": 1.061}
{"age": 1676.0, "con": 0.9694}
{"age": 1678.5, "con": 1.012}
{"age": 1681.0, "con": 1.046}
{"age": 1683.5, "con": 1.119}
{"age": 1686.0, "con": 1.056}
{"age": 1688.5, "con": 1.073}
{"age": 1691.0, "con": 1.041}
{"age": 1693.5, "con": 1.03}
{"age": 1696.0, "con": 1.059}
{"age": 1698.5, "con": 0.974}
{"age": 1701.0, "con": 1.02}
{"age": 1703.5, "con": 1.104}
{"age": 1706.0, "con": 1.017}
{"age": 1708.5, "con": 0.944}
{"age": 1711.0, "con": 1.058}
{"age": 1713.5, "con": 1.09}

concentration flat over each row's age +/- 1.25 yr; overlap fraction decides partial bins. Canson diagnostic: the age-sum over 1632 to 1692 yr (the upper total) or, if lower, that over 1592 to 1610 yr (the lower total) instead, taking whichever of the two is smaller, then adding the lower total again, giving 13.7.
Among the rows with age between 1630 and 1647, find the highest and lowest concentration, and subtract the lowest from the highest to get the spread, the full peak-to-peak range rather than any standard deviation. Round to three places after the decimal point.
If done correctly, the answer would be 0.097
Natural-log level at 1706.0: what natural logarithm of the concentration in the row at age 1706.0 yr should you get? 0.017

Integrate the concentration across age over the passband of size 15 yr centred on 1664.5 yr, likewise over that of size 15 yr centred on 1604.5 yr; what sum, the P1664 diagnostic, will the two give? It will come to 30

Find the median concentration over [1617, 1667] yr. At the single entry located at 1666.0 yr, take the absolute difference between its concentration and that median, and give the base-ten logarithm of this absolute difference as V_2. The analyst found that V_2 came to -3.3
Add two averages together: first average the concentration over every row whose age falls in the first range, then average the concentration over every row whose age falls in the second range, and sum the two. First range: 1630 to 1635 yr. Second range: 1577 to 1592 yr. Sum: 1.7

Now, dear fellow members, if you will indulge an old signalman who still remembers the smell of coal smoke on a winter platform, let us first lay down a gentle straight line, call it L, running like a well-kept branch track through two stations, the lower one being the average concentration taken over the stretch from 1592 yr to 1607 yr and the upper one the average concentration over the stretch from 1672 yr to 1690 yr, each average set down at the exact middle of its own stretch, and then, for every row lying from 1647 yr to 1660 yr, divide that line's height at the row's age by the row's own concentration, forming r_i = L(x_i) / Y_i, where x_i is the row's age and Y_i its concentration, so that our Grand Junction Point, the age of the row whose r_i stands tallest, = 1651.0 yr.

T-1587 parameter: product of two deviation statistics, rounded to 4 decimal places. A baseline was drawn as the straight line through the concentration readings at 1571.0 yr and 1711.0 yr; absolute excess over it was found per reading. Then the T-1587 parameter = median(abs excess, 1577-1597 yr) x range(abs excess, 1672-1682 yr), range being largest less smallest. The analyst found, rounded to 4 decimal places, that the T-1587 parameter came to 0.0191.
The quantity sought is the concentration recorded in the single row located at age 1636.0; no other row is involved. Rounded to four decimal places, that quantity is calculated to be 1.0660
